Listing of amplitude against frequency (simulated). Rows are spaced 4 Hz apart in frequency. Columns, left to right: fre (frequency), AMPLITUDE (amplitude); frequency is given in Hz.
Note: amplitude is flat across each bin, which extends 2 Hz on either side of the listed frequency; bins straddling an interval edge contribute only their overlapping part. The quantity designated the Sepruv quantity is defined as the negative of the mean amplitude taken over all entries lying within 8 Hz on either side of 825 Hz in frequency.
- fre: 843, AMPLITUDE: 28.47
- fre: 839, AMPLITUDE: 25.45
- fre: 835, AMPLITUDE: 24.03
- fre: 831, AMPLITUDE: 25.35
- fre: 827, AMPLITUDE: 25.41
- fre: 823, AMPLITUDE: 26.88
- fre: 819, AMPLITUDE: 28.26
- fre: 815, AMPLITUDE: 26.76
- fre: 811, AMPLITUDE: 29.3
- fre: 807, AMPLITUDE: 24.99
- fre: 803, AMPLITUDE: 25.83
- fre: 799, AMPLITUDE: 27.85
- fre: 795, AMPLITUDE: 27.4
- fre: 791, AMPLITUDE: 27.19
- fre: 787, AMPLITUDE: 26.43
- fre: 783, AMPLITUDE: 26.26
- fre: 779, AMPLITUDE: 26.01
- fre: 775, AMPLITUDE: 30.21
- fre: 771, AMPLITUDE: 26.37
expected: -26.5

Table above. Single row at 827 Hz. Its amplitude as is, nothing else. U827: 25.41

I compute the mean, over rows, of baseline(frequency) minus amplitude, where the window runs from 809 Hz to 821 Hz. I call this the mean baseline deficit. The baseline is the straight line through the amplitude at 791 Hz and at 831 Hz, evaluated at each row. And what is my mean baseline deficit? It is -2.0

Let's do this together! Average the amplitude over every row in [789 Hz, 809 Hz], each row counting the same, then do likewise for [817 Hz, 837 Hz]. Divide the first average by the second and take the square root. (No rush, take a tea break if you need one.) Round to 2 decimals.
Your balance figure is 1.01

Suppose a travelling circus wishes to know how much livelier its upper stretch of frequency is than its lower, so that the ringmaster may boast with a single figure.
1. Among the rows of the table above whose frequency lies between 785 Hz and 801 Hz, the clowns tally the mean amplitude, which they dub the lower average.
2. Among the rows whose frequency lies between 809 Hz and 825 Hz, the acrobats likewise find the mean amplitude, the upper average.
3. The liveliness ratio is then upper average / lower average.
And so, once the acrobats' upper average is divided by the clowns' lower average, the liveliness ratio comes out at 1.02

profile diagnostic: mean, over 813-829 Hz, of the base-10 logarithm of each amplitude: 1.43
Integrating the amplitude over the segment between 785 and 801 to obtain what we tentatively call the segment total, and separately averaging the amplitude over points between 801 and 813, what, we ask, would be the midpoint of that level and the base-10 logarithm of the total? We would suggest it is 14.67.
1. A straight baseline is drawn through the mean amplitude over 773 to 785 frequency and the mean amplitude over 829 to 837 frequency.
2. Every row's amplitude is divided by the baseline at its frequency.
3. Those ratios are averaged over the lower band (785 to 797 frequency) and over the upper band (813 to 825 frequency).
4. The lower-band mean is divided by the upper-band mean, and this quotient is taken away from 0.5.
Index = -0.436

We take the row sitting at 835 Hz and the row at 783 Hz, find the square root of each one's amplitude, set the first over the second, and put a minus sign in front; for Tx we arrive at -0.96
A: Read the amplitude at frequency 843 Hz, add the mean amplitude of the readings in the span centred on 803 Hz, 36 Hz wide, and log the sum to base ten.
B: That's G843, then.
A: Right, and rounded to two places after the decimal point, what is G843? 1.74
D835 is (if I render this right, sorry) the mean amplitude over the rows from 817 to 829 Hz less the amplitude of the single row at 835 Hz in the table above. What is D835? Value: 3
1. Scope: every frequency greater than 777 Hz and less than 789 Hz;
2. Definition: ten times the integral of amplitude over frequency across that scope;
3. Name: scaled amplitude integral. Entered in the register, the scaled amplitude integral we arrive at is 3148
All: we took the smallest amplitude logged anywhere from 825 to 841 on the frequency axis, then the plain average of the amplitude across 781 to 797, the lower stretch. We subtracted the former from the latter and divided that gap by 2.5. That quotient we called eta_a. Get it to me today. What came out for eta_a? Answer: 1.12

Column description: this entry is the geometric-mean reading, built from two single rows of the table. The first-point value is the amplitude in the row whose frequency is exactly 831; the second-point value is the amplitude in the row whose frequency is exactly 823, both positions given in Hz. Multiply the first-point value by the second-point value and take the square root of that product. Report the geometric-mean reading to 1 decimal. 26.1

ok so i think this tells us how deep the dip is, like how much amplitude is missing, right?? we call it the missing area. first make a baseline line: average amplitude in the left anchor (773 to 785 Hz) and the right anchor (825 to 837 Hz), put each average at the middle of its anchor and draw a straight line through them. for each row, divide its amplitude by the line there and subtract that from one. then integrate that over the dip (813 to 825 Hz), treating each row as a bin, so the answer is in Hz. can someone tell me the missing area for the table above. -0.8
